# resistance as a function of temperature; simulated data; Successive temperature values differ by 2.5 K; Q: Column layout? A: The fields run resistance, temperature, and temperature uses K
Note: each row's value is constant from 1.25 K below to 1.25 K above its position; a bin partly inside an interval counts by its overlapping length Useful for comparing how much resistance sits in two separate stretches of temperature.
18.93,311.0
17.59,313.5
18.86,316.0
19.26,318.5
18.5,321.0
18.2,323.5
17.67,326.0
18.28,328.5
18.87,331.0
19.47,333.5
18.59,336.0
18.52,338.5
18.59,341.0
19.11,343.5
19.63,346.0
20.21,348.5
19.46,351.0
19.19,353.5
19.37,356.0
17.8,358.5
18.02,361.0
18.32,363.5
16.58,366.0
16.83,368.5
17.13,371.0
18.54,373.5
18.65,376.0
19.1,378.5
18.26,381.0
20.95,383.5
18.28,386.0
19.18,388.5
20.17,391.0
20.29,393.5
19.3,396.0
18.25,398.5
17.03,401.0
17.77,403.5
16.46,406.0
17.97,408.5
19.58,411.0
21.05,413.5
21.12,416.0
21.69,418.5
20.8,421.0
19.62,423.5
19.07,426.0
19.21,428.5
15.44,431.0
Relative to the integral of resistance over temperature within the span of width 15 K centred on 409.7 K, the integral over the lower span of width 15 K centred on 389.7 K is 1.04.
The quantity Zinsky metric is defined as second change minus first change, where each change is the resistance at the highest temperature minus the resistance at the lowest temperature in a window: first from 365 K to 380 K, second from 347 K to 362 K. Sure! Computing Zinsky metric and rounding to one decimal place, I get -4.7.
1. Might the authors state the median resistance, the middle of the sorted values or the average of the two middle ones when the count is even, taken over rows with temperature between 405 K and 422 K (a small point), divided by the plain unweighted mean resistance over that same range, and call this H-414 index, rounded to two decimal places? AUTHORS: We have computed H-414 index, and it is 1.05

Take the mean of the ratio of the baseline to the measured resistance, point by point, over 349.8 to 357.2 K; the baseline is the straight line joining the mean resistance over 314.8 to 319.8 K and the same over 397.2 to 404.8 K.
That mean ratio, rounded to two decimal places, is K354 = 0.95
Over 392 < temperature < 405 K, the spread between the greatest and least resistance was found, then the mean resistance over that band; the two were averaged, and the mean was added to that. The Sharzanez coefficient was 29.4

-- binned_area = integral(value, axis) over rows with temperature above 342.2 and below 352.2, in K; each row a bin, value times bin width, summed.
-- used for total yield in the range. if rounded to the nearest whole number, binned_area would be 196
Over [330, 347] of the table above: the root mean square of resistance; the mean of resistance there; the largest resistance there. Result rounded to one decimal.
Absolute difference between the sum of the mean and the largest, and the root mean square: 19.6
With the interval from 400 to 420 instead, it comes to 21.6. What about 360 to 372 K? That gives 18.3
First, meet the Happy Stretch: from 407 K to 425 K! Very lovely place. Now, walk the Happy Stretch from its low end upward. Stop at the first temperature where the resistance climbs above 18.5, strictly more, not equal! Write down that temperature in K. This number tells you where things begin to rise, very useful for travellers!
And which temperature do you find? 411.0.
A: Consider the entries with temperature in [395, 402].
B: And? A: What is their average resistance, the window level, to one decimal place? 18.2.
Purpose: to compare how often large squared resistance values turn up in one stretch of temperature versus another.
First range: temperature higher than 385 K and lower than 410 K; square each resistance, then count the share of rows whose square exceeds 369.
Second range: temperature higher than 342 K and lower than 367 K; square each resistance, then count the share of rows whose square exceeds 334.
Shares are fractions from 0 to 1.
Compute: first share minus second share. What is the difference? -0.40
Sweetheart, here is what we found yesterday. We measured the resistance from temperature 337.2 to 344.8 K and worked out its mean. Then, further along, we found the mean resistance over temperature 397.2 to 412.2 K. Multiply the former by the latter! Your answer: 334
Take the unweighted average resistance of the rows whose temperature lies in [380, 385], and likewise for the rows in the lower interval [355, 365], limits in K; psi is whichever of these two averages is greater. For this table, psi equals 19.6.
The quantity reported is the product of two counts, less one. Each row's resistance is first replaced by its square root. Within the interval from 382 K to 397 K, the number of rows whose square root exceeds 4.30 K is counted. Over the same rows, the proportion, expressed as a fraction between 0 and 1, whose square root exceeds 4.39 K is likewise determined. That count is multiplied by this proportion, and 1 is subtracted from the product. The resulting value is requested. 2.3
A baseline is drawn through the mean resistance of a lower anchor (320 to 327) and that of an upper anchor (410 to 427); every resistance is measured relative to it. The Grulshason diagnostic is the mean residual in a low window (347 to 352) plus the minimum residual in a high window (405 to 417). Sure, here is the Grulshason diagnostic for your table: -2.6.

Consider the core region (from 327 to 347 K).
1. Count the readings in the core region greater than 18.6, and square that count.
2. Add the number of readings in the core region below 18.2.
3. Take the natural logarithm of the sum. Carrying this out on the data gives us 2.8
